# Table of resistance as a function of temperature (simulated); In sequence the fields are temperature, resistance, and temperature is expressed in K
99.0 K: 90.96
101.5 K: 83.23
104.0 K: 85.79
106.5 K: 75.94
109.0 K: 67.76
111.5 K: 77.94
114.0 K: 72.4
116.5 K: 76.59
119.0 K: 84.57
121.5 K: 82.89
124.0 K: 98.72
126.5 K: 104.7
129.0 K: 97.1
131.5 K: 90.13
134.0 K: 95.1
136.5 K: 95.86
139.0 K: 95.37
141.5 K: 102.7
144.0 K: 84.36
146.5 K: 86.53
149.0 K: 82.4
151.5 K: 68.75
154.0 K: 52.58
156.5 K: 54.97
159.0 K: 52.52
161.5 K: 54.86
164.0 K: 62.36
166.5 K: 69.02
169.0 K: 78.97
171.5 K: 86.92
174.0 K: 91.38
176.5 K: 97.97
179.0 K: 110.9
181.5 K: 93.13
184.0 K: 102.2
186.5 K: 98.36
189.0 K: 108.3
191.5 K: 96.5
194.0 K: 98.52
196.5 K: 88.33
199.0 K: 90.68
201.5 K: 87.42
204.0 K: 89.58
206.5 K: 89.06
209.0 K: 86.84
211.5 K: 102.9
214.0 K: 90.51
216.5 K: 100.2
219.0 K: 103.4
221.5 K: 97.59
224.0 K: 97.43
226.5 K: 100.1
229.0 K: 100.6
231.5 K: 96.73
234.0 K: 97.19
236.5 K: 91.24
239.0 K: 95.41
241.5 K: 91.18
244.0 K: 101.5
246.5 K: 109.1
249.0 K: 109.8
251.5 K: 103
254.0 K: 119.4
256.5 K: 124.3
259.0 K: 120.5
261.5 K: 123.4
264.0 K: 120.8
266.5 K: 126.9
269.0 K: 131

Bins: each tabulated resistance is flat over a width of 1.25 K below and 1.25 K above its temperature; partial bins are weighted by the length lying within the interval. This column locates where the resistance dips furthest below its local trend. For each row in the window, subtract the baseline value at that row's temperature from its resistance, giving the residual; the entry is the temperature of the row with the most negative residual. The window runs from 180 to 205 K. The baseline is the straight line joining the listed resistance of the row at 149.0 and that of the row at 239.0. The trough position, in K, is 201.5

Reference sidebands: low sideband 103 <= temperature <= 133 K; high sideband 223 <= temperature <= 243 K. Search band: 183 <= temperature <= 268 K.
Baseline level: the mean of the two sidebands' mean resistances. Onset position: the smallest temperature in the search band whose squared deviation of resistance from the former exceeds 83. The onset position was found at 184.0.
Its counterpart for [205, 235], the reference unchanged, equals 211.5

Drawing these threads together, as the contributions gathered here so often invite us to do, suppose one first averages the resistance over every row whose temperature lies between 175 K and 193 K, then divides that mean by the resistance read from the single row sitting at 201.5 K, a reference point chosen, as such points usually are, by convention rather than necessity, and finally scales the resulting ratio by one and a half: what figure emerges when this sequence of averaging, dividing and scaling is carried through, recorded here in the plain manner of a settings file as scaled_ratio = 1.73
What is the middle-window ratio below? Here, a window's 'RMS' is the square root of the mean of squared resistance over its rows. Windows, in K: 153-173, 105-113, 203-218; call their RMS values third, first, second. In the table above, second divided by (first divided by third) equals 82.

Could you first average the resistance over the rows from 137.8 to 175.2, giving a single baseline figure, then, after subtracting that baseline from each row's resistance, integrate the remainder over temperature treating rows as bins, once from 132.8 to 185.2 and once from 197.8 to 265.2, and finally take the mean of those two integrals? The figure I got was 1079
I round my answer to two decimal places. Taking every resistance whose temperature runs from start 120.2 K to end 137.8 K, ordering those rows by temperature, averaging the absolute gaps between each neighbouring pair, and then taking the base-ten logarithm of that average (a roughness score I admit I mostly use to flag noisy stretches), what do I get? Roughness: 0.85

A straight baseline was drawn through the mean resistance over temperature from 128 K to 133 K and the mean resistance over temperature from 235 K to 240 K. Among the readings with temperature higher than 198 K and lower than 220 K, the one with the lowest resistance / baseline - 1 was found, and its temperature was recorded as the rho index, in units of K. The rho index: 209.0 K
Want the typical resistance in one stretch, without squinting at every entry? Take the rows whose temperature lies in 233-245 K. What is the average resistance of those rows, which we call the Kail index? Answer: 95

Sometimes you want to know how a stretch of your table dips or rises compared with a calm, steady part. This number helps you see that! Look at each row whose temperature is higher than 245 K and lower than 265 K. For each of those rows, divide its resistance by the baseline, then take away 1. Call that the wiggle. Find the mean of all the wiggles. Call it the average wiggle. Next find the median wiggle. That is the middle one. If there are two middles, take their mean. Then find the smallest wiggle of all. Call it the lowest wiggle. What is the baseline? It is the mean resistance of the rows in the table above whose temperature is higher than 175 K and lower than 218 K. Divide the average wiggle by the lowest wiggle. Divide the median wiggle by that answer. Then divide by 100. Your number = 0.0009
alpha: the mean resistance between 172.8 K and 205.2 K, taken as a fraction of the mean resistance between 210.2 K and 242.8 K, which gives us 0.99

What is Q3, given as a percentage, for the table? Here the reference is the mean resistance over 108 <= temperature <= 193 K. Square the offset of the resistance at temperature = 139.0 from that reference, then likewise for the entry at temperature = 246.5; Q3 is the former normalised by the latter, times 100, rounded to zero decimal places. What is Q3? 19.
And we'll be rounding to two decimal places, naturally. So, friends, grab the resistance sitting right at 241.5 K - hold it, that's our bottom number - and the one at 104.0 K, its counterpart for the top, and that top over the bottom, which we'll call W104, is 0.94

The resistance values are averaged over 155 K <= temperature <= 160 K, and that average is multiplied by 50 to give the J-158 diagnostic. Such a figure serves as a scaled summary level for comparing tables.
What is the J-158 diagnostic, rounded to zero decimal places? 2687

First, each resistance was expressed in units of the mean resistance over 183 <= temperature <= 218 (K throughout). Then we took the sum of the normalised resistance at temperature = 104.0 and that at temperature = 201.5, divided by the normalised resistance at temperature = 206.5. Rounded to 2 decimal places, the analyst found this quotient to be 1.94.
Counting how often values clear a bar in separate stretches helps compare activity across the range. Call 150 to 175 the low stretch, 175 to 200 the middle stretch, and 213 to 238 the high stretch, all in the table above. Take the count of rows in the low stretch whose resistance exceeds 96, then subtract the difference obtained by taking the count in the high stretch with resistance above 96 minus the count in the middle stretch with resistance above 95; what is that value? -1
